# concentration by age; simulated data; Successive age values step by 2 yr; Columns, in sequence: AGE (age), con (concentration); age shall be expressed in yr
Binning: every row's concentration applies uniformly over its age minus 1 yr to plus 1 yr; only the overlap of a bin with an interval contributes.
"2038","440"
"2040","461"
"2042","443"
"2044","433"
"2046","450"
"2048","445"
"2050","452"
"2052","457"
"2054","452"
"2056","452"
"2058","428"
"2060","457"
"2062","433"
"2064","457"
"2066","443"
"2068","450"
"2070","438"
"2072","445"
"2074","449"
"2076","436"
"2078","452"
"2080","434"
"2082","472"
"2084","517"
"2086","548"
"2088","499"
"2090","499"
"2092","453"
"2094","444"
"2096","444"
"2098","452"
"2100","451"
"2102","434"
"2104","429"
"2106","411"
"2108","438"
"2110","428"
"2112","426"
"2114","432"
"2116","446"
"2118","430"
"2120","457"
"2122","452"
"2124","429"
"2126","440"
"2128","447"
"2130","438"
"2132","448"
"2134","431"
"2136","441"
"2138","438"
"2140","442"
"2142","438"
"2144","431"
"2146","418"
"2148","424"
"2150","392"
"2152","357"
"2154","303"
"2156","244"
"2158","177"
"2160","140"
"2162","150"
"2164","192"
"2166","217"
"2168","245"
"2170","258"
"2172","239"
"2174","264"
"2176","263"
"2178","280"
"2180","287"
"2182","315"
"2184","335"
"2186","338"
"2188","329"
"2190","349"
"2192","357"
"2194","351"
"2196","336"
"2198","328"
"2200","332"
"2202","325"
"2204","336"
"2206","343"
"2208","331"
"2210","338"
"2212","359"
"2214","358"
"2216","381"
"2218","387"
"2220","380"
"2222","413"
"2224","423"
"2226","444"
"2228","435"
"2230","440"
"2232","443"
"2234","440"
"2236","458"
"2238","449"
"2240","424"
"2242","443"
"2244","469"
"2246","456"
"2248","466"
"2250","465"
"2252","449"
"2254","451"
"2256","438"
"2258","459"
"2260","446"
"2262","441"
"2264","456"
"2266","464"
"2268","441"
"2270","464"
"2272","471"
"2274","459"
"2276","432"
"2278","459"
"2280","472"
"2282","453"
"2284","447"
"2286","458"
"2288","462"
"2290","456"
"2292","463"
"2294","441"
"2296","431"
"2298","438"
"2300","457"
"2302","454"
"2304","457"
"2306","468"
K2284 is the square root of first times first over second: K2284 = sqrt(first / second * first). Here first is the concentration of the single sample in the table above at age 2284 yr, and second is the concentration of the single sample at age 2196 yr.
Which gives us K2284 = 24.4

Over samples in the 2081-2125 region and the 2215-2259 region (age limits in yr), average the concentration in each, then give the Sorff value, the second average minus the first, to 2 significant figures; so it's -17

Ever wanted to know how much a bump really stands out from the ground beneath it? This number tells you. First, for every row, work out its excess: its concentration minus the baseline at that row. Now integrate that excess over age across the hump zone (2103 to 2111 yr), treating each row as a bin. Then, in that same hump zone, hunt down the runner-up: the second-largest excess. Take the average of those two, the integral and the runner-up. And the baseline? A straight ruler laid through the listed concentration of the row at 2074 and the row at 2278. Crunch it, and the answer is -107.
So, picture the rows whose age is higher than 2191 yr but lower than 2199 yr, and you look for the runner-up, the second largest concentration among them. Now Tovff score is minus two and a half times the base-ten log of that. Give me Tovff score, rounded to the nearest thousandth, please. -6.363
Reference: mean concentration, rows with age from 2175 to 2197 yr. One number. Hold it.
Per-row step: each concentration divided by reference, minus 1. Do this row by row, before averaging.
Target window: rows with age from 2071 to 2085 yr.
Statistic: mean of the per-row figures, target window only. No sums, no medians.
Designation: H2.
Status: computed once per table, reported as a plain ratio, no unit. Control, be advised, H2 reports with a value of 0.42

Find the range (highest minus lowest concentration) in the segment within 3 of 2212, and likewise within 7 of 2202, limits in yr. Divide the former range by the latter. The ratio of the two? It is 1.2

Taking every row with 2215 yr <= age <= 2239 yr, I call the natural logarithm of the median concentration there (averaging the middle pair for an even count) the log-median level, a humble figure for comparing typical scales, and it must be 6.08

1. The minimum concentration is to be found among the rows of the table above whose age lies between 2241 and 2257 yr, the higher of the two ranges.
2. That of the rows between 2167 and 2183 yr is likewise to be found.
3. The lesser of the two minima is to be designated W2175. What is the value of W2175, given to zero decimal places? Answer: 239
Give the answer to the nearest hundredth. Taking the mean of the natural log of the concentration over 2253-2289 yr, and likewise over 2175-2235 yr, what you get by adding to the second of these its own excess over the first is 5.63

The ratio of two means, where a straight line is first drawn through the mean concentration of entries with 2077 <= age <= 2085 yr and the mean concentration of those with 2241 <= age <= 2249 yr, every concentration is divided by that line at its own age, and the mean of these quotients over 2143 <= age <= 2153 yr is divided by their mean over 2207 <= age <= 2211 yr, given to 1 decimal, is 1.2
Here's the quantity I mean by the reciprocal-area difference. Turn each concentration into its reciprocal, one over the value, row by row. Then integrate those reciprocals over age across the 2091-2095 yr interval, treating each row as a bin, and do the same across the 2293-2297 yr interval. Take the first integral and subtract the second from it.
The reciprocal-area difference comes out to -0.0003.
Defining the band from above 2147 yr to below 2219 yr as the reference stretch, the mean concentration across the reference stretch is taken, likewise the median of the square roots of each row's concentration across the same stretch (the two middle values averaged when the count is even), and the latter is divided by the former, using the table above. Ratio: 0.0597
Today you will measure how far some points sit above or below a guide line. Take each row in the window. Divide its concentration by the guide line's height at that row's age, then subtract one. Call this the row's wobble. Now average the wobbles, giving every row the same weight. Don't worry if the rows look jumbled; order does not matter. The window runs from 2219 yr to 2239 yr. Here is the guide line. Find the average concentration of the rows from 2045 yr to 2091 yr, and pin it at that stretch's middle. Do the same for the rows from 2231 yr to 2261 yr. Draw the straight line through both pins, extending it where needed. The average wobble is -0.042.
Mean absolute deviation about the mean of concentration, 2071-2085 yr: 21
